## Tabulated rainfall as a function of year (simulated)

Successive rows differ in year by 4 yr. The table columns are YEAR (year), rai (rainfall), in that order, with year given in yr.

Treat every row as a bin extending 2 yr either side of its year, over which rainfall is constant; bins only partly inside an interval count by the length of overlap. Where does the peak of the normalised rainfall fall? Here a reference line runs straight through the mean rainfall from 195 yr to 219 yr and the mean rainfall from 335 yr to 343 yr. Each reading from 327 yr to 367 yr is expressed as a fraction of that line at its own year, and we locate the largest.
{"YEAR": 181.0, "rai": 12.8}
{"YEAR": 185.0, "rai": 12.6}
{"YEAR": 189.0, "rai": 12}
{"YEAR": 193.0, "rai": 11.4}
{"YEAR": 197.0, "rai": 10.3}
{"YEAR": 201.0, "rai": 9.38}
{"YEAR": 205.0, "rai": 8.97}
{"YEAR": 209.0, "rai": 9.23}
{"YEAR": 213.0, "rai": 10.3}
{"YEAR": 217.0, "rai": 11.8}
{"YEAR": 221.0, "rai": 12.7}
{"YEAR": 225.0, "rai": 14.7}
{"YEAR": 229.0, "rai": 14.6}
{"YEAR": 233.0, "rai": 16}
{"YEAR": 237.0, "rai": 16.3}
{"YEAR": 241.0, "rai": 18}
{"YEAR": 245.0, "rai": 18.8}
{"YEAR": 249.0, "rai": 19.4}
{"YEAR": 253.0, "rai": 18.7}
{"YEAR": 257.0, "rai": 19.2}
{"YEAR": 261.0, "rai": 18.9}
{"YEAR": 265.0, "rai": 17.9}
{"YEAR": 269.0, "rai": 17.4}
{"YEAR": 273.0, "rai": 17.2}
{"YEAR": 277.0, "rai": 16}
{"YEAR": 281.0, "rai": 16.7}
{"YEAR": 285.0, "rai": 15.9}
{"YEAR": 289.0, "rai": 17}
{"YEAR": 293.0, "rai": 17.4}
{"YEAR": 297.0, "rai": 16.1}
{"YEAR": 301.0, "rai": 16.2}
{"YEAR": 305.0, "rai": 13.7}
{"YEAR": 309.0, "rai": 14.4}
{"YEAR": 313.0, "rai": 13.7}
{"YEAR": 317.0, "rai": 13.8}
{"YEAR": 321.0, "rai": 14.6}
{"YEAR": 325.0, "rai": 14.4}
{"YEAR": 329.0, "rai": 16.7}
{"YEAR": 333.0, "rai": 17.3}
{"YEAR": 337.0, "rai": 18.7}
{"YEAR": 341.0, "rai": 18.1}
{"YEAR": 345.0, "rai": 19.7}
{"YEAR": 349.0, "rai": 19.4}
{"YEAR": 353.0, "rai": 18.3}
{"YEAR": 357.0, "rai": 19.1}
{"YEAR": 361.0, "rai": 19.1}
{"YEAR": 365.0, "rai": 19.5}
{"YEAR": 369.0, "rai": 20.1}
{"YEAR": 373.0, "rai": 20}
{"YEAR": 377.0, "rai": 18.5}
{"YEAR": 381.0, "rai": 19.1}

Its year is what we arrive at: 345.0 yr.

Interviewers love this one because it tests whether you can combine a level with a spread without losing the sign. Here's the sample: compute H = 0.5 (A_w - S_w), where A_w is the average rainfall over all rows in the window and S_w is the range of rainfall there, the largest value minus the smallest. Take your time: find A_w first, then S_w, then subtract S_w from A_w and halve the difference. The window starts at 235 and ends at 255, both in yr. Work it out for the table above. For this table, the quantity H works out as 7.6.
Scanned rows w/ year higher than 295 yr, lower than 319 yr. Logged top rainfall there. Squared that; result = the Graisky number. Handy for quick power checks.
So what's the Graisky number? 262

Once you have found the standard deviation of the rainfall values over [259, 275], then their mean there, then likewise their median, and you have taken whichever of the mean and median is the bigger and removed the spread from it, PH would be 17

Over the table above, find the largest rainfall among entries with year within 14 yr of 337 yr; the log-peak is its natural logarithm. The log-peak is 2.98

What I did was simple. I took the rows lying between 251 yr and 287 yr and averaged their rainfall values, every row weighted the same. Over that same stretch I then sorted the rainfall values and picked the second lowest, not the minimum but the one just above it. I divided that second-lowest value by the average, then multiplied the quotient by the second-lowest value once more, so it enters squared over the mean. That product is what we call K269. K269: 14.6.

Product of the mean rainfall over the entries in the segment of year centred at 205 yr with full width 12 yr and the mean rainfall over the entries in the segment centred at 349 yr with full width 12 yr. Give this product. 176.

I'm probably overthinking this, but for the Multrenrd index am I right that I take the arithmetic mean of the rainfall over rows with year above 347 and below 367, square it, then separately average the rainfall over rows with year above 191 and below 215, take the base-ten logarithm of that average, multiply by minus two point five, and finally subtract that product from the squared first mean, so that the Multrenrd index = 367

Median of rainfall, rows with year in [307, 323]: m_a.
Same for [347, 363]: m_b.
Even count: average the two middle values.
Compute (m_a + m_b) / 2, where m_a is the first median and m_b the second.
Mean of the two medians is 17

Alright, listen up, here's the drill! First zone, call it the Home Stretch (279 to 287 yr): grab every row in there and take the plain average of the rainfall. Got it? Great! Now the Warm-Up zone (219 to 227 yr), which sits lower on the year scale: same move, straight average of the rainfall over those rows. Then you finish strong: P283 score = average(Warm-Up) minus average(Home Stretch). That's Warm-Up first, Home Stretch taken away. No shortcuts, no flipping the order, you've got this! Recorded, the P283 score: -2.6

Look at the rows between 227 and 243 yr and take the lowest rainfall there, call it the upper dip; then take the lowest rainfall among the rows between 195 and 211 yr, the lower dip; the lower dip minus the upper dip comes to -5.6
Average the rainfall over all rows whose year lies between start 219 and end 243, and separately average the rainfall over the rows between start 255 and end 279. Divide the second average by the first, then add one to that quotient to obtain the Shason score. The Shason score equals 2.15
